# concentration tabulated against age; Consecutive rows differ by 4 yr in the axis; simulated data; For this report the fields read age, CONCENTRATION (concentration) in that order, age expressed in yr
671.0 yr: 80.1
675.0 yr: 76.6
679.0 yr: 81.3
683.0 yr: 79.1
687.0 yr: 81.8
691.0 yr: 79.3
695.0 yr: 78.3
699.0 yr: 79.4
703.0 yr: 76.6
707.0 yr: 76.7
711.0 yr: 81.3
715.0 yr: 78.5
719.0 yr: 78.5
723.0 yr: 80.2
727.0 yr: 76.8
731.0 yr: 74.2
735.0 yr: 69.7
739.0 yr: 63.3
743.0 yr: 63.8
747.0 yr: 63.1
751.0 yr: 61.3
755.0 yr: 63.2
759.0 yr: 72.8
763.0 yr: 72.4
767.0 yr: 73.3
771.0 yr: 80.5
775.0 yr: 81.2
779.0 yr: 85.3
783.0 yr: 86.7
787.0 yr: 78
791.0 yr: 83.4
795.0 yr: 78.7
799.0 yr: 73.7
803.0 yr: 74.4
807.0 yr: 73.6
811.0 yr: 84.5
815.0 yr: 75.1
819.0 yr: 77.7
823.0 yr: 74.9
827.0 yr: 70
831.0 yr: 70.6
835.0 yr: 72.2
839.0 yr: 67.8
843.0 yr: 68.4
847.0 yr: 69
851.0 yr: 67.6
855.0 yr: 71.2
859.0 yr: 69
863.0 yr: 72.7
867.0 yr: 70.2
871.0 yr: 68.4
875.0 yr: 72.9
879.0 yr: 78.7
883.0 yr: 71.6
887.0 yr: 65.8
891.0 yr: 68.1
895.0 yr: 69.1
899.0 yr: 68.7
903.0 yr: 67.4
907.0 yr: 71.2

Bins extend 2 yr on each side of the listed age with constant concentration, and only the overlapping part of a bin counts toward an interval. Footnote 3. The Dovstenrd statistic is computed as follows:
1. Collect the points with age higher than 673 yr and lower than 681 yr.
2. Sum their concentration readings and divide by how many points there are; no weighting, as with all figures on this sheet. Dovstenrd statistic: 79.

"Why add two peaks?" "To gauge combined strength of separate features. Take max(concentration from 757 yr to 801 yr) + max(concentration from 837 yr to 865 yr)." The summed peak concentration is 159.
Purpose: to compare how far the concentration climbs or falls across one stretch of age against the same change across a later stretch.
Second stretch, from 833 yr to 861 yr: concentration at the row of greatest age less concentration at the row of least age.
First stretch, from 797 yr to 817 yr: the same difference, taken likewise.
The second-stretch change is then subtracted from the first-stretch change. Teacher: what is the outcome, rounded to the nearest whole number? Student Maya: 5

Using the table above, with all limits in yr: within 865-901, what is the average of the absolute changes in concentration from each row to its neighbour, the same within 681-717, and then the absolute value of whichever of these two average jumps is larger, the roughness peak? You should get 3.6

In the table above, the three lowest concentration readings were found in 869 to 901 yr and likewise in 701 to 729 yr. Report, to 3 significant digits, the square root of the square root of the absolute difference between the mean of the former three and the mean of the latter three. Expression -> 1.74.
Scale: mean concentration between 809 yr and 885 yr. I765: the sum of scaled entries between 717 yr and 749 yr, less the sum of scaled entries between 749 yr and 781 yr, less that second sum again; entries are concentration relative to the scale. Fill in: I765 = -8.4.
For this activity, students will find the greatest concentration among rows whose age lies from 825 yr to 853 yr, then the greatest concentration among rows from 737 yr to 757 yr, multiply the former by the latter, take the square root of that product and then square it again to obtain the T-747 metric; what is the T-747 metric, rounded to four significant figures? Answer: 4606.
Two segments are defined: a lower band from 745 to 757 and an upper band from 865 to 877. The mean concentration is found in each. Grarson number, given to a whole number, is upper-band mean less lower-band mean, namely 8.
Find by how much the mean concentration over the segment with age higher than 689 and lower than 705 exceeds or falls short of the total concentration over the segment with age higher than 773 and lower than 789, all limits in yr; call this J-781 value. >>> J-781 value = -253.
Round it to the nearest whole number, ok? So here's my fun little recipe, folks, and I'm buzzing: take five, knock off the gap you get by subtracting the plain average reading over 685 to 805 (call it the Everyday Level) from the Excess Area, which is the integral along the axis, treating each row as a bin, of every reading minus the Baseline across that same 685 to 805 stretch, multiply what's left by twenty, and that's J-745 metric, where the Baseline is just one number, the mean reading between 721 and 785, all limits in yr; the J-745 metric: -4531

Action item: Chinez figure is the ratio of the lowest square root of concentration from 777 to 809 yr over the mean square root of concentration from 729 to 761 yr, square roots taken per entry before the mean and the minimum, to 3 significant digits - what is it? 1.05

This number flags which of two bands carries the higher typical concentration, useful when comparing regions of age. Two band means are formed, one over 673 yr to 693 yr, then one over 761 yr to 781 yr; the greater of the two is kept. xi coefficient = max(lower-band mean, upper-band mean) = 79.6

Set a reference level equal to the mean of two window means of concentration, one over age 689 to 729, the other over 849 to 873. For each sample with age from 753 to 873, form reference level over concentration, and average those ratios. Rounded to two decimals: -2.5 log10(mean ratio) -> -0.01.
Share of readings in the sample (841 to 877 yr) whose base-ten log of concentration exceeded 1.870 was 0.0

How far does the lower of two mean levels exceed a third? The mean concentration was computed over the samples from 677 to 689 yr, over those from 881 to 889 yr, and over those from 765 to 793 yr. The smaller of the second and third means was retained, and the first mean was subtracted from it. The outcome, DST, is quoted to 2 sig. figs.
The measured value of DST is -12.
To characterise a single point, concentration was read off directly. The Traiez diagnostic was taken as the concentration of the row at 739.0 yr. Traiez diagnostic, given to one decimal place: 63.3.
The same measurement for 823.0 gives 74.9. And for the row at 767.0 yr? 73.3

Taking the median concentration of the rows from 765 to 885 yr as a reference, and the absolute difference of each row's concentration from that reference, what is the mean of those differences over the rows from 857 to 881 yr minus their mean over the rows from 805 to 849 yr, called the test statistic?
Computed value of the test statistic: -1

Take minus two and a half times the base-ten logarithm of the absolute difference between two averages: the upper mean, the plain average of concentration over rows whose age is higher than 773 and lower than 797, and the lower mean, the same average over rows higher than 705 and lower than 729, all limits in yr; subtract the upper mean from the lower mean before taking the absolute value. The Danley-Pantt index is -1.4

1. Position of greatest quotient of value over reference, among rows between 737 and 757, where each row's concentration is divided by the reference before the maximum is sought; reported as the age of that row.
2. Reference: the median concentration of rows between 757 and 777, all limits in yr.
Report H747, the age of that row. 743.0 yr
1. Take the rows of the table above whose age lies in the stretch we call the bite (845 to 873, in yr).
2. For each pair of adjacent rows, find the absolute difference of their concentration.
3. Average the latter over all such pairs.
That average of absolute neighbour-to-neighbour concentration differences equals 2.5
